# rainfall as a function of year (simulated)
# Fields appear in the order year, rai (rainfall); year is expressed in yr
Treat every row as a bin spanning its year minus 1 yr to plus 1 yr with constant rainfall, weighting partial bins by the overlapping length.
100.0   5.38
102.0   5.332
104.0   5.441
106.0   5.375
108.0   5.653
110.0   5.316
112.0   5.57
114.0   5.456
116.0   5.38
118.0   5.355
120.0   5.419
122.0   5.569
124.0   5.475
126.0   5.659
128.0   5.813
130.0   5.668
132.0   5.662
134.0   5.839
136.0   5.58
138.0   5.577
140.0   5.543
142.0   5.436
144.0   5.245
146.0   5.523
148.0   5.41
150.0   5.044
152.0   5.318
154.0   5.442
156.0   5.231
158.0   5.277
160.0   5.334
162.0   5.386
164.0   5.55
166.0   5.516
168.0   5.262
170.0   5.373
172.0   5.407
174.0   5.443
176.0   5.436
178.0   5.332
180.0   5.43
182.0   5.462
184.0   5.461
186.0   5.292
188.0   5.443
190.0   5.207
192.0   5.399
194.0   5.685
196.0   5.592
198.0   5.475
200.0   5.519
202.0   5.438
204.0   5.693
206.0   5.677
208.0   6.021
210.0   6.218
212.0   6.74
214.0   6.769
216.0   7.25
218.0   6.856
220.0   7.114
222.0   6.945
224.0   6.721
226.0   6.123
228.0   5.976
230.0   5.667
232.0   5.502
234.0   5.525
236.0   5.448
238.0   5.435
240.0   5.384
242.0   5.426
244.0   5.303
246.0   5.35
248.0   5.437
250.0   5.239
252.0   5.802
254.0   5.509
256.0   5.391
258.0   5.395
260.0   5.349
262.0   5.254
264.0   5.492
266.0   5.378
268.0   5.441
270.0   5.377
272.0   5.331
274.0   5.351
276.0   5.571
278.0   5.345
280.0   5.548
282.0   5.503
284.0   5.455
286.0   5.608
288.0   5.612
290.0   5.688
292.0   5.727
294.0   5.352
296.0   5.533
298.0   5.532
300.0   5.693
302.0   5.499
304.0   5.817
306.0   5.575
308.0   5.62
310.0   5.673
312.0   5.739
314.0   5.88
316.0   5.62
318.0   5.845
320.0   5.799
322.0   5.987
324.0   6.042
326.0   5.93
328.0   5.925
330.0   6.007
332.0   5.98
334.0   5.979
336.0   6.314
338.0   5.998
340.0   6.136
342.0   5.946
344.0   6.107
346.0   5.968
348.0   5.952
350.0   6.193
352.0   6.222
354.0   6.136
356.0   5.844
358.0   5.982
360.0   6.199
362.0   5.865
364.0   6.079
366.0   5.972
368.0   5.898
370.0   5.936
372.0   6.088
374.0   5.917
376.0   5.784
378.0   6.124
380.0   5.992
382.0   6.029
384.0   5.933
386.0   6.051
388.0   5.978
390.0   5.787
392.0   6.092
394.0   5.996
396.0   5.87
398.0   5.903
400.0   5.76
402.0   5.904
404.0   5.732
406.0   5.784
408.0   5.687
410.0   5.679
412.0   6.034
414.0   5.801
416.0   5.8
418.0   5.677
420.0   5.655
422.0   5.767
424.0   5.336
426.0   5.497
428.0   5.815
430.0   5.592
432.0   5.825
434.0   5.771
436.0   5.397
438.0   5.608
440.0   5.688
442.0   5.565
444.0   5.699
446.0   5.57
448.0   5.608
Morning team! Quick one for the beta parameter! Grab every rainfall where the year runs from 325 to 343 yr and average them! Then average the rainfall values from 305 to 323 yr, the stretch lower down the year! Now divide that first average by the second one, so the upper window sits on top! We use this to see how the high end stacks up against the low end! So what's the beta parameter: 1.05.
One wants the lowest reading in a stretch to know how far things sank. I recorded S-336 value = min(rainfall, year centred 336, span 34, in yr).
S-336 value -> 5.799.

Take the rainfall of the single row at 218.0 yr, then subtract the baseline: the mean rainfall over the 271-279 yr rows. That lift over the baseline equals 1.46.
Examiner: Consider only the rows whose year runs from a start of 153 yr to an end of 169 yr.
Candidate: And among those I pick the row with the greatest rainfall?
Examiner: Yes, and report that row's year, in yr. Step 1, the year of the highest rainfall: 164.0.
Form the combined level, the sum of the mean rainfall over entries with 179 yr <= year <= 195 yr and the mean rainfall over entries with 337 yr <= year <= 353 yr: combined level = 11.5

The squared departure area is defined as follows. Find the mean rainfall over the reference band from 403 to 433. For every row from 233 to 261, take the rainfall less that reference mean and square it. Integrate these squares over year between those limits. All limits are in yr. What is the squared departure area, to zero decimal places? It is 3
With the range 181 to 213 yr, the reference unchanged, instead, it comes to 5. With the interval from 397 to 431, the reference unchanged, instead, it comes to 1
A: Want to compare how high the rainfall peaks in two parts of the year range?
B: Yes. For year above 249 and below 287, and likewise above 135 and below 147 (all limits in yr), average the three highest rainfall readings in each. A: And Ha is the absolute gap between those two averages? 0.09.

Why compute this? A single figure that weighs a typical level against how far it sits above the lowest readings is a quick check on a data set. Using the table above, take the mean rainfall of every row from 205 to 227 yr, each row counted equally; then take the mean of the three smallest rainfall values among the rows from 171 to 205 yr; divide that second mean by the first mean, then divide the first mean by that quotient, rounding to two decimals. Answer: 8.22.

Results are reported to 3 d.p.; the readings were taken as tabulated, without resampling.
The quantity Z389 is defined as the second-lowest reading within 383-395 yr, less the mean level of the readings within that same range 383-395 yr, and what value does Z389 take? -0.040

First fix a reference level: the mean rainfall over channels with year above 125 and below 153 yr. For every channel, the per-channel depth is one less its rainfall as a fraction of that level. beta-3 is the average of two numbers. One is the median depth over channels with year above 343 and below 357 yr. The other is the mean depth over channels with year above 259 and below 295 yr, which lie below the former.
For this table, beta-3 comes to -0.048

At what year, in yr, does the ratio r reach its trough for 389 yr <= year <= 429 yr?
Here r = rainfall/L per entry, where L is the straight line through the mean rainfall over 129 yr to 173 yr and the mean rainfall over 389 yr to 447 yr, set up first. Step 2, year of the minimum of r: 424.0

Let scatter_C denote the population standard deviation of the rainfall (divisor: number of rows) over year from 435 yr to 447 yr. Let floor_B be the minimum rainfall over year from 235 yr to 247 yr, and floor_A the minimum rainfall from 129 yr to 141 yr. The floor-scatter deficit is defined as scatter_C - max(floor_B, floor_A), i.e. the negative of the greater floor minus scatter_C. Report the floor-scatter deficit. -5.44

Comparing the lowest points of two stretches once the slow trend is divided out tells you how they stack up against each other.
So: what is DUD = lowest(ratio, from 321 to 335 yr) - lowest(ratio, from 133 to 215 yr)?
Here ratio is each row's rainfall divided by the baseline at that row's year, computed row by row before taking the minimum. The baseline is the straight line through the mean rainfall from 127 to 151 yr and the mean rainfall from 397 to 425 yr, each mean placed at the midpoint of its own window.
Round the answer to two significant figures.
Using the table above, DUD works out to 0.13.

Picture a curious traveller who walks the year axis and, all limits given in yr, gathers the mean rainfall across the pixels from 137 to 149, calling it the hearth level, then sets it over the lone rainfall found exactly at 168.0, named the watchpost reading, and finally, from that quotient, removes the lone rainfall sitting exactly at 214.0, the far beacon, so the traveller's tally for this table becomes -5.73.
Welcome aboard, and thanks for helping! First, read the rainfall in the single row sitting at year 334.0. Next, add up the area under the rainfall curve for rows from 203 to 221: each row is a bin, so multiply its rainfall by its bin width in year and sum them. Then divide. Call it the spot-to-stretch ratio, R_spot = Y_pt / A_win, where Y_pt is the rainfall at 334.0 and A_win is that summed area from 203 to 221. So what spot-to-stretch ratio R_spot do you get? 0.051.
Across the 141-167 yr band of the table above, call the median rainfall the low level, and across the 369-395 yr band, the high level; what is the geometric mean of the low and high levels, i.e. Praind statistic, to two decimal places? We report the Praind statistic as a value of 5.68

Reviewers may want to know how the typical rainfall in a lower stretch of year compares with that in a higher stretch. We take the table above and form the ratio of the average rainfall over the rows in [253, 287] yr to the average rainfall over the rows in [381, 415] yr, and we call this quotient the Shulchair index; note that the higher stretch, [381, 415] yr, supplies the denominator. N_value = 0.92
